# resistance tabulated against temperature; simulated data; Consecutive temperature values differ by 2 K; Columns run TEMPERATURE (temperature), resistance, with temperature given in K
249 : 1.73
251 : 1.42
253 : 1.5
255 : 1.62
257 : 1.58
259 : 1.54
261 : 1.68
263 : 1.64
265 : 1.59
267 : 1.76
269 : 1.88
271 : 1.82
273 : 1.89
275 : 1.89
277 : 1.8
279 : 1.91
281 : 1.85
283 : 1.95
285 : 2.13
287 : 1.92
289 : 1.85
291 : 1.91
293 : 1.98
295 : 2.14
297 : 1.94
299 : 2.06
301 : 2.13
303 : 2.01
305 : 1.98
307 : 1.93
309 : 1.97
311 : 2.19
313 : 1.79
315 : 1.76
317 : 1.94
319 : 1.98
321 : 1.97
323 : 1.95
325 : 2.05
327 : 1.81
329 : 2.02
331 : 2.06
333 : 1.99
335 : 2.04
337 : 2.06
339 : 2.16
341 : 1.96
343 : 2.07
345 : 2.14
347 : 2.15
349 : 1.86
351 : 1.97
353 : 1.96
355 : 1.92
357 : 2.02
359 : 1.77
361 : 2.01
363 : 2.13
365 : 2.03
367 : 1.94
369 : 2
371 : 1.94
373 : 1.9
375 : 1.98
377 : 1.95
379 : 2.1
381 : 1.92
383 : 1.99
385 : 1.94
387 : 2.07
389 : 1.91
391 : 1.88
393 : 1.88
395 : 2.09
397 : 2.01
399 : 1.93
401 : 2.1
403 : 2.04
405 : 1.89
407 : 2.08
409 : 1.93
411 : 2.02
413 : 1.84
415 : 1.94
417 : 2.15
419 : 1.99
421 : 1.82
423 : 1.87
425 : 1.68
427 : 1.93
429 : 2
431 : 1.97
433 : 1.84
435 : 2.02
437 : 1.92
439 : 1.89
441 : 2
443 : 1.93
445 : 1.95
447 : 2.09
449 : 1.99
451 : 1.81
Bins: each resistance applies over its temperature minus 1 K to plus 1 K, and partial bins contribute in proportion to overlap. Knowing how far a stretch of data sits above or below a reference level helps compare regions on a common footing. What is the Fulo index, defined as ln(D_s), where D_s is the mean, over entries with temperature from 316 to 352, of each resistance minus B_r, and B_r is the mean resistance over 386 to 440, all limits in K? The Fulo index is -2.8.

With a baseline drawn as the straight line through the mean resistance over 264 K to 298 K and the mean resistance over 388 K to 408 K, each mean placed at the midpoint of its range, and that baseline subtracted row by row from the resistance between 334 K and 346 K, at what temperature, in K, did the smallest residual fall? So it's 341 K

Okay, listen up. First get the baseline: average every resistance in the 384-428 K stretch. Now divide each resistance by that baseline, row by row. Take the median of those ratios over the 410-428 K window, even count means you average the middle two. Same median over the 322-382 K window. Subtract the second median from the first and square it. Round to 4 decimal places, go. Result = 0.0011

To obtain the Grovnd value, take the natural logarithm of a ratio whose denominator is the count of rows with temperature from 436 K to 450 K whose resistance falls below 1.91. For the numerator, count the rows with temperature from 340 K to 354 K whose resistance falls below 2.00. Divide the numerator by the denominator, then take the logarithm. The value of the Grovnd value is 1.4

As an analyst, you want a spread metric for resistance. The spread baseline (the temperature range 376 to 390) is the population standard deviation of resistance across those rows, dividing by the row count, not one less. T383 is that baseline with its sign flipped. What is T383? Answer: -0.069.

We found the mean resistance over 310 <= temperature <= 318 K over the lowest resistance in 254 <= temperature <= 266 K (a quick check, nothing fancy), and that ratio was 1.25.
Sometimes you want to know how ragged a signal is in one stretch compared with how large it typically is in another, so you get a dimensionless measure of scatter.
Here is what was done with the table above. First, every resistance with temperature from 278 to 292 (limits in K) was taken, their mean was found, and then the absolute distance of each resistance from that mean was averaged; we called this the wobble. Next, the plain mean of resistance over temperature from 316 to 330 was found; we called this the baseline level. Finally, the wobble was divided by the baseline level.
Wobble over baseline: 0.032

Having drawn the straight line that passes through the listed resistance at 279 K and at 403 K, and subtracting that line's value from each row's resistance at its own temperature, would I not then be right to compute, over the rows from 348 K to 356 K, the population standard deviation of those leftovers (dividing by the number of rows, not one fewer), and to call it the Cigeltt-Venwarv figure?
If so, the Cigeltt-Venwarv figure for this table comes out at 0.042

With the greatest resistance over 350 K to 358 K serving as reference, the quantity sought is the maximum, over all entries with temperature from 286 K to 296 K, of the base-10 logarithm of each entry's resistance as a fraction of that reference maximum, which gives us 0.0251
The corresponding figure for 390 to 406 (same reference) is 0.0169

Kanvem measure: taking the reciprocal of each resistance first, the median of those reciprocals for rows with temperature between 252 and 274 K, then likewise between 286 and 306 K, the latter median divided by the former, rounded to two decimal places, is 0.83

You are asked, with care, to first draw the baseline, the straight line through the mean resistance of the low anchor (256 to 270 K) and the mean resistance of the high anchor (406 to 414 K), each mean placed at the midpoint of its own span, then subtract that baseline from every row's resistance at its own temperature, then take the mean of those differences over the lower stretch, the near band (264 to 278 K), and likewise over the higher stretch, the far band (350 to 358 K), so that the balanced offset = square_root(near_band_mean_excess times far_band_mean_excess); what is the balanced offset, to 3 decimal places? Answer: 0.118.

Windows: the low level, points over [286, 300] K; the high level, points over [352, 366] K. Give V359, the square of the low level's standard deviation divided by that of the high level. 0.77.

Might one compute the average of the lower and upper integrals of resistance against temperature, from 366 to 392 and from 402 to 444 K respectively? 66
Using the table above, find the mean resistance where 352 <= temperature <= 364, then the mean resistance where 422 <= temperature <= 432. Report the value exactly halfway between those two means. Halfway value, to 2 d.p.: 1.93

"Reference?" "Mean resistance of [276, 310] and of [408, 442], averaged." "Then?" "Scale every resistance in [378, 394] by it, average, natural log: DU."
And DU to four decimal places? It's 0.0062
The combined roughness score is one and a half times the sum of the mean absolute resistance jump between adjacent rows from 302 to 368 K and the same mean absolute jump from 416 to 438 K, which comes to 0.368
